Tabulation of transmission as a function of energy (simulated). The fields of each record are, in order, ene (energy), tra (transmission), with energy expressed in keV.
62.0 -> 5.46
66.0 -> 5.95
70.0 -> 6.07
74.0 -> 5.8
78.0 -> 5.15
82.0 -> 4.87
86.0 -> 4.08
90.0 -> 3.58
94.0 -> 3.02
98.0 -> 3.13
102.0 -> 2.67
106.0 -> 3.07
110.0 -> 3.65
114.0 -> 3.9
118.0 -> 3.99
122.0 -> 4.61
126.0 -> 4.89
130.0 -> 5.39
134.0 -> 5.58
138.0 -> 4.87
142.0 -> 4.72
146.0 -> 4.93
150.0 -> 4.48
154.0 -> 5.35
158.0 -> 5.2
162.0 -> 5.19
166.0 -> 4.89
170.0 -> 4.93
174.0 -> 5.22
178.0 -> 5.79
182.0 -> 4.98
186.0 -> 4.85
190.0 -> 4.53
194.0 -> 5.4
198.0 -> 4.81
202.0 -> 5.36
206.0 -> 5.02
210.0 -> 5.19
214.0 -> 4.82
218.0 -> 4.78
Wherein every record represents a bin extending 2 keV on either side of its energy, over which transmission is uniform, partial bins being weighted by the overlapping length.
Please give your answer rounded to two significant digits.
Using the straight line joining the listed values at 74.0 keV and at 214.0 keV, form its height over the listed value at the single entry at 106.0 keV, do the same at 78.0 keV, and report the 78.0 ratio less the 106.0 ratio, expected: -0.70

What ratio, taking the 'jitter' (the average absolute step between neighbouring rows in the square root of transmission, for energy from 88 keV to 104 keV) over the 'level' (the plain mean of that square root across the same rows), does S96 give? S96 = 0.061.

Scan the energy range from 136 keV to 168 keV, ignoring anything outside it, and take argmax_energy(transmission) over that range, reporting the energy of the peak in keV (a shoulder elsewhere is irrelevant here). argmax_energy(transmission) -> 154.0 keV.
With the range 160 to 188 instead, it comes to 178.0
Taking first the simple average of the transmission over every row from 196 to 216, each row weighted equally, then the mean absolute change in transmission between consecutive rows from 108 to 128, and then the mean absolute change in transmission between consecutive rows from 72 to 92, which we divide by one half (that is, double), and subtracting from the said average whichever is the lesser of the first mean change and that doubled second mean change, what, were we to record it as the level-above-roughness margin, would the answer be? 4.73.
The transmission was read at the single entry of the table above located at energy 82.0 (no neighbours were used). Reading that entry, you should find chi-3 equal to 4.87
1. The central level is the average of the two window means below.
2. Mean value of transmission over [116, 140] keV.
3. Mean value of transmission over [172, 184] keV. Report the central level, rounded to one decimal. 5.1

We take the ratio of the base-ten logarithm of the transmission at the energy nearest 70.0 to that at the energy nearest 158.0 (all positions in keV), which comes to 1.09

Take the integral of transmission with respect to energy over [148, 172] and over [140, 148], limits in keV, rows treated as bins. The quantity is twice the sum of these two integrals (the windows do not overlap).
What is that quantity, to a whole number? 318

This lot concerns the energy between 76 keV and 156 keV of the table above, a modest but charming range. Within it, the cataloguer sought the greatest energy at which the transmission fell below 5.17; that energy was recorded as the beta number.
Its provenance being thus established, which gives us 150.0 keV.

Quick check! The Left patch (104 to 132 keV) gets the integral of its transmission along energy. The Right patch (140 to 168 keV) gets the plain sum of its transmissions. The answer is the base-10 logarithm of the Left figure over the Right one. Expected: 0.53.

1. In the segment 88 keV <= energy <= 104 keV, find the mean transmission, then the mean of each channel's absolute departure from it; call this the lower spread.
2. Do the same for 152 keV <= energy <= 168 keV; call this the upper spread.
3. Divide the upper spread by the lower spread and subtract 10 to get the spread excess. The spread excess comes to -9.48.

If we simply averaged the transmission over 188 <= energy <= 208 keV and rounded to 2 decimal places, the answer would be 5.02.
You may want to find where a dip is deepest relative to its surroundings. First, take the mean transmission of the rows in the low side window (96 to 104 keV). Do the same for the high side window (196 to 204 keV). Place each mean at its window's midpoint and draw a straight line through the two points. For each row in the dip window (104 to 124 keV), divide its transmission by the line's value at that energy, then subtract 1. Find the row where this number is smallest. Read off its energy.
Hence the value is 106.0 keV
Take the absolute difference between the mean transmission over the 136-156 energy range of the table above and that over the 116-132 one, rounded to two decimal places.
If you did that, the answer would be 0.15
